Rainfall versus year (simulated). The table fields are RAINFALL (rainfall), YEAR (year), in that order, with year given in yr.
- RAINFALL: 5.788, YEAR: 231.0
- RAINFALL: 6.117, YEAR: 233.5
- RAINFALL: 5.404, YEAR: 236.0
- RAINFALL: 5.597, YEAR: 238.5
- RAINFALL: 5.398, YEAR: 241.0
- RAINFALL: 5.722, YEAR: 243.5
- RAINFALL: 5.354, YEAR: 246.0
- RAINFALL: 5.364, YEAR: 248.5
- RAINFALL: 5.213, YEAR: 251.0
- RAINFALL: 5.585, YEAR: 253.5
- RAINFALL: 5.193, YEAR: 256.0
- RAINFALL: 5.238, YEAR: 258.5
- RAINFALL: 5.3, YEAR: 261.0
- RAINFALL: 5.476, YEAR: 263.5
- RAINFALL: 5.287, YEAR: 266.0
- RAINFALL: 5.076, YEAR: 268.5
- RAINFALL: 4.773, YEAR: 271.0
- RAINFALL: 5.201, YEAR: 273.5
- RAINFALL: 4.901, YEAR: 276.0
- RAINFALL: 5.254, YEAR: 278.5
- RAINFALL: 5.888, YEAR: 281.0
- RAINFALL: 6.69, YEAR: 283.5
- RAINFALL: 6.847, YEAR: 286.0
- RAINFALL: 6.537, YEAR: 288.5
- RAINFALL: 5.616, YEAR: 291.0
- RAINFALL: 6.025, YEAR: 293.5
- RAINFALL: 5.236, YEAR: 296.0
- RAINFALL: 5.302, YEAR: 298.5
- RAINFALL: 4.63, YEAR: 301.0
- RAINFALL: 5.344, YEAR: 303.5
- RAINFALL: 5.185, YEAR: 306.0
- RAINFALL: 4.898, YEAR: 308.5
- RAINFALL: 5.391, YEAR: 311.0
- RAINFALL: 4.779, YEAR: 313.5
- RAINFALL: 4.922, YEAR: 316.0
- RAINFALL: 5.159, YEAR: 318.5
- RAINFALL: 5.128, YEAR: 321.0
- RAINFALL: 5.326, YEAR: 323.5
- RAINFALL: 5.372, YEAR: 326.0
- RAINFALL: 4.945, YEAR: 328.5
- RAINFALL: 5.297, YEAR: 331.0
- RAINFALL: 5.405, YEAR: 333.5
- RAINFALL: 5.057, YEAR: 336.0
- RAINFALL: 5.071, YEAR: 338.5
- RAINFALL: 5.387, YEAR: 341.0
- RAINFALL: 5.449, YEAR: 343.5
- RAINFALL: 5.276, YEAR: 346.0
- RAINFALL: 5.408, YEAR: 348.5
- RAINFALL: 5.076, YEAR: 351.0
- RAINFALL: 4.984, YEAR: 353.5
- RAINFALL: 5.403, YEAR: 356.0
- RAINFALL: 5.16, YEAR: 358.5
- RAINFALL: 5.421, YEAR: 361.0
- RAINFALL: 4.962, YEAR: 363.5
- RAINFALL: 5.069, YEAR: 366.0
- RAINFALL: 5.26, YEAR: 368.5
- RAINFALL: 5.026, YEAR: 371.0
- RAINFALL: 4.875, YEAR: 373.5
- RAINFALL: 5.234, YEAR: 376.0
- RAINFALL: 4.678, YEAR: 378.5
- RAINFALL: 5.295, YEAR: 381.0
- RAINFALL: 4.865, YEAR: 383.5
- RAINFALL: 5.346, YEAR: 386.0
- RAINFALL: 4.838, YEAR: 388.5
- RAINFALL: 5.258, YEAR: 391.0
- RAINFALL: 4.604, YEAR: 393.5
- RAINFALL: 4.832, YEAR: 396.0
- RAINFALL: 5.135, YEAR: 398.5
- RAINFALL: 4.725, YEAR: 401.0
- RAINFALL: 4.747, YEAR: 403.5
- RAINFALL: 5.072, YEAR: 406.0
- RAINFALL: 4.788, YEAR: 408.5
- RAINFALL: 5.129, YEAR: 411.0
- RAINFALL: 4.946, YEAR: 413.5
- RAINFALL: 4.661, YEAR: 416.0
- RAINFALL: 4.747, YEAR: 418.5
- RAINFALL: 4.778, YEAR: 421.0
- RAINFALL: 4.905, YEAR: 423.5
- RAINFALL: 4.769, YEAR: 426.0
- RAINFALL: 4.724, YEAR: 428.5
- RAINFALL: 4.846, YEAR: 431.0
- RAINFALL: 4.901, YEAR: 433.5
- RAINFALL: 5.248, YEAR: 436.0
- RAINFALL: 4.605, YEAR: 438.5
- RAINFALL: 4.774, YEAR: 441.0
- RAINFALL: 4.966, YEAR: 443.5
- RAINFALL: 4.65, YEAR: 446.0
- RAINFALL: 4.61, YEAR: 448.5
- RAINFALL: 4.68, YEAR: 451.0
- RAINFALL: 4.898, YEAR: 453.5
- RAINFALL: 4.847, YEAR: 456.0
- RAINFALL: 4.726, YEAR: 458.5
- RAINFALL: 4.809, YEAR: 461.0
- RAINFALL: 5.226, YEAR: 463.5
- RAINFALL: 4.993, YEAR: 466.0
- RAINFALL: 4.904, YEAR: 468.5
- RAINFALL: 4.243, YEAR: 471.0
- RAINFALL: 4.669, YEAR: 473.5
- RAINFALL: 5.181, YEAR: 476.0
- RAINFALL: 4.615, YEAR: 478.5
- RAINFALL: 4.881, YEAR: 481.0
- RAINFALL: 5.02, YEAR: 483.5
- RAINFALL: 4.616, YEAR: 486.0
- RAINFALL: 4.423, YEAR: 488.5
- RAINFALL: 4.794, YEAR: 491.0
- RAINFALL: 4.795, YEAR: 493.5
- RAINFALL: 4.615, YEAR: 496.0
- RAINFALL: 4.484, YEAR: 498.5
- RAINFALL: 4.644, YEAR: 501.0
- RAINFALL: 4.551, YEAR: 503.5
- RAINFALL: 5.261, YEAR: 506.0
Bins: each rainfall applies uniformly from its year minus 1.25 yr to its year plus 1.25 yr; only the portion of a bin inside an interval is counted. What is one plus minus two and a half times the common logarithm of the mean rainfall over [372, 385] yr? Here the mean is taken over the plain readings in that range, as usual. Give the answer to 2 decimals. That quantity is -0.75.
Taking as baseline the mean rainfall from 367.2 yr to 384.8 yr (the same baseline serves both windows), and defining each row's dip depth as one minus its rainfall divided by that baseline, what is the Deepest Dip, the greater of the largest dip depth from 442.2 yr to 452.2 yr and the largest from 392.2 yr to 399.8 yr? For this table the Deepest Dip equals 0.085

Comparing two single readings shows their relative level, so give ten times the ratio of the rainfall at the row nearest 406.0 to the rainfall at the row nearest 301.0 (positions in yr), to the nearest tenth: 11.0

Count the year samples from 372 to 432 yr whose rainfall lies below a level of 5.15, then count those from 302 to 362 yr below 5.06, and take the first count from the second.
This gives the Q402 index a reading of -14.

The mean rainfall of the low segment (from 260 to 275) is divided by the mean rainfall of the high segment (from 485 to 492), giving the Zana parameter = 1.12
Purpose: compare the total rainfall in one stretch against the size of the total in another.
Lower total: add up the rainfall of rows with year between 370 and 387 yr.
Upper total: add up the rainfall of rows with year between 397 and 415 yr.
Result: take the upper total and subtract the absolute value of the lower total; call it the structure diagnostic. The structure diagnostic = -0.78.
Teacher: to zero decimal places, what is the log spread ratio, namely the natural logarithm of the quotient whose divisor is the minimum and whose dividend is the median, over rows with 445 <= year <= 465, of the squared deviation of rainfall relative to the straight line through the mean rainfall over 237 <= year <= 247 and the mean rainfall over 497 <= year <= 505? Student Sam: 5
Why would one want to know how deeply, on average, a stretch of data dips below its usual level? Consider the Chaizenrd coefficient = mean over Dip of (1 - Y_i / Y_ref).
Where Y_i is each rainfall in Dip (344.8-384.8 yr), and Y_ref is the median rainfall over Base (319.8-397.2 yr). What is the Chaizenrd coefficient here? 0.01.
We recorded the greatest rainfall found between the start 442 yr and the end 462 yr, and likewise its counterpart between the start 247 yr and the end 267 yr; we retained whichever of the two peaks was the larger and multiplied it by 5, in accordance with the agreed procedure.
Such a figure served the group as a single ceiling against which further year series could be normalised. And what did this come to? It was 27.9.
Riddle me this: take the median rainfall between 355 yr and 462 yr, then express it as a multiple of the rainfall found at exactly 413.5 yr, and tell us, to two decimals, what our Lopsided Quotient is 0.98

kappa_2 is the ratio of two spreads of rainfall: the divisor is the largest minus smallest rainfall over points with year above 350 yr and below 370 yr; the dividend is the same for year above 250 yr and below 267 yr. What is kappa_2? 0.85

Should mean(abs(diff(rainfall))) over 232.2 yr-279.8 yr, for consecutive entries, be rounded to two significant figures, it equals 0.27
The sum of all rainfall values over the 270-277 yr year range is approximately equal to 14.9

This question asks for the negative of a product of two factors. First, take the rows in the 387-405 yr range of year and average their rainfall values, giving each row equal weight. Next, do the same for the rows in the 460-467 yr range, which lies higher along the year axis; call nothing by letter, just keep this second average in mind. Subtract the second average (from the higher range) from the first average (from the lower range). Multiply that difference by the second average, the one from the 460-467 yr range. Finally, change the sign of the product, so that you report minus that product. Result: 1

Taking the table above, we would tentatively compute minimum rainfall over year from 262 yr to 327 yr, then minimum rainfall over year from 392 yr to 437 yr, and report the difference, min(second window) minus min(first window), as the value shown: 0.0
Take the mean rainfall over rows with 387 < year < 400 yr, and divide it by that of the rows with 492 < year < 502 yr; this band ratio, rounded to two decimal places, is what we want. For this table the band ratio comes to 1.06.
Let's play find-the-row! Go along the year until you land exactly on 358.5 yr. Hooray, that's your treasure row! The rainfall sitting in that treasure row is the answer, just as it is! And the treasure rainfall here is 5.16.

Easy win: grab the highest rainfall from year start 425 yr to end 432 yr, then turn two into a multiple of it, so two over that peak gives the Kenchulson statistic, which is 0.413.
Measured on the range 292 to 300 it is 0.332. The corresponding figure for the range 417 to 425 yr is 0.408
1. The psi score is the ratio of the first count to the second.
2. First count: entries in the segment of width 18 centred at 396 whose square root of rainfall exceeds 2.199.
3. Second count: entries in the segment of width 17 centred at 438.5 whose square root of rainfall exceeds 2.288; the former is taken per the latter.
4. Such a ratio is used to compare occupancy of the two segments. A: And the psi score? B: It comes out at 3.0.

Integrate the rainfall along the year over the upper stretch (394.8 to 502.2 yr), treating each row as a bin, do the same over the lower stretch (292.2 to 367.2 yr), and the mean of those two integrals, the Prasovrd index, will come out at 453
